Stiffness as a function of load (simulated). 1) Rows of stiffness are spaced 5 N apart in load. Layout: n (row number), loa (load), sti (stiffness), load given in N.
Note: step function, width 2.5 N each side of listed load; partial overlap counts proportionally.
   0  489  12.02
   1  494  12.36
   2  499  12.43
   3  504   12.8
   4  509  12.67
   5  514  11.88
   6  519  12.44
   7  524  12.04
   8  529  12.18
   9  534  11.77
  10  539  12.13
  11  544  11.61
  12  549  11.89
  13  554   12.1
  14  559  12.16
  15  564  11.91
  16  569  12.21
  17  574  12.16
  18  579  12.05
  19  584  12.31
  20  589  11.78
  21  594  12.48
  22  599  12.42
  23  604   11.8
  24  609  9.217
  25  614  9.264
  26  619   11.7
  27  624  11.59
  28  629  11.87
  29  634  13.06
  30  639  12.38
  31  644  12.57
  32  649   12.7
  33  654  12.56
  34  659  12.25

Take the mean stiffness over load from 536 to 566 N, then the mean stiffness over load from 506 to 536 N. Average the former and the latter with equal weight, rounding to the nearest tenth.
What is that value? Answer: 12.1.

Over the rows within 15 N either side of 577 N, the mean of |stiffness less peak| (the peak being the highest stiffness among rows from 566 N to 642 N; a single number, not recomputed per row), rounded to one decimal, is 1.0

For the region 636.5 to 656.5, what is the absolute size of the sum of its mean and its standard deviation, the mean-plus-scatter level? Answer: 12.7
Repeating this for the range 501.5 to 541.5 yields 12.6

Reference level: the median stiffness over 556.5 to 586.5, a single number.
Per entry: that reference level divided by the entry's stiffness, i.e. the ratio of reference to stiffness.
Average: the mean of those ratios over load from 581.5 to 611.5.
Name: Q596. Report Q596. 1.05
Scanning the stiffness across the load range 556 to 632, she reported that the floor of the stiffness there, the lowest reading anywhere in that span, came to 9.217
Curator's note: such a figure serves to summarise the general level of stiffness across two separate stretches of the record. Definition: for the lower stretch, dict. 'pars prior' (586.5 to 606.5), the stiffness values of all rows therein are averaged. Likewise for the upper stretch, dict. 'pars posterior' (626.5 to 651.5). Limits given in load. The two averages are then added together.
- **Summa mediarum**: 24.6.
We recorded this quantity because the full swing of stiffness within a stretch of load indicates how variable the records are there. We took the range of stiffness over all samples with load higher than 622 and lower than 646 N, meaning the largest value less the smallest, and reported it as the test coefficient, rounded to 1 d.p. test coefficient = 1.5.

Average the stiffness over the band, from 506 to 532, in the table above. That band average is 12.2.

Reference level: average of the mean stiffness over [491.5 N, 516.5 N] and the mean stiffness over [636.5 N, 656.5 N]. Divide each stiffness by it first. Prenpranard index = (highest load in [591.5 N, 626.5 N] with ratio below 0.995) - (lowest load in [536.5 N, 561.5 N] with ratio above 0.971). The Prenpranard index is 85 N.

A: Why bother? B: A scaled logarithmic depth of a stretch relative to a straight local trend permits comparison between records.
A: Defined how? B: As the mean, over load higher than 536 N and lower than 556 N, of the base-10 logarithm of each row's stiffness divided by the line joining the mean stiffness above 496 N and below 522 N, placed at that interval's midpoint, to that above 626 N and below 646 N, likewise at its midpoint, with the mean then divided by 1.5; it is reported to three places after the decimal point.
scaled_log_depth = -0.012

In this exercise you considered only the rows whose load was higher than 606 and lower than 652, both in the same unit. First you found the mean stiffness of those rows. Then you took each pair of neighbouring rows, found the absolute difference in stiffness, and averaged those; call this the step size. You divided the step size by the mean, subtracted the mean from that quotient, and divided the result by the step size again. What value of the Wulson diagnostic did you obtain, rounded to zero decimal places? -18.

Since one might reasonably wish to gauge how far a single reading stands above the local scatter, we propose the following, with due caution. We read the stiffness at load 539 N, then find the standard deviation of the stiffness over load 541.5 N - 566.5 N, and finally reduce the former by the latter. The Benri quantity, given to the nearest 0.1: 11.9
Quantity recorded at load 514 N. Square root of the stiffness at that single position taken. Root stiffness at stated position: 3.45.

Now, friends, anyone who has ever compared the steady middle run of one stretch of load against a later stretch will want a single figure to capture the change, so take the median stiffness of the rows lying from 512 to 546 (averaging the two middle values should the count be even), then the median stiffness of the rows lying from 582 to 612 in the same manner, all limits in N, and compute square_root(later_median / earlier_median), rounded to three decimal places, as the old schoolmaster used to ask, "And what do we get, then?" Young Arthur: 1.001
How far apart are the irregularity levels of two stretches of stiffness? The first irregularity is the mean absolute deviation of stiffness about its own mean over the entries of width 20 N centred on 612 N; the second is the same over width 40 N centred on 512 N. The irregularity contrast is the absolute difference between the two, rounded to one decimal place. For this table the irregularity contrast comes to 1.0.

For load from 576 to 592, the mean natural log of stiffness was 2.49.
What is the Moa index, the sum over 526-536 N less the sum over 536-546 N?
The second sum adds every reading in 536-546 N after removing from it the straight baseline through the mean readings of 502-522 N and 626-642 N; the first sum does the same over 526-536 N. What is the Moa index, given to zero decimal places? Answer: 0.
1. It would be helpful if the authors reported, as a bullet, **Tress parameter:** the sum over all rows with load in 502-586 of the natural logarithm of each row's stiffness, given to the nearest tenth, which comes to 42.4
